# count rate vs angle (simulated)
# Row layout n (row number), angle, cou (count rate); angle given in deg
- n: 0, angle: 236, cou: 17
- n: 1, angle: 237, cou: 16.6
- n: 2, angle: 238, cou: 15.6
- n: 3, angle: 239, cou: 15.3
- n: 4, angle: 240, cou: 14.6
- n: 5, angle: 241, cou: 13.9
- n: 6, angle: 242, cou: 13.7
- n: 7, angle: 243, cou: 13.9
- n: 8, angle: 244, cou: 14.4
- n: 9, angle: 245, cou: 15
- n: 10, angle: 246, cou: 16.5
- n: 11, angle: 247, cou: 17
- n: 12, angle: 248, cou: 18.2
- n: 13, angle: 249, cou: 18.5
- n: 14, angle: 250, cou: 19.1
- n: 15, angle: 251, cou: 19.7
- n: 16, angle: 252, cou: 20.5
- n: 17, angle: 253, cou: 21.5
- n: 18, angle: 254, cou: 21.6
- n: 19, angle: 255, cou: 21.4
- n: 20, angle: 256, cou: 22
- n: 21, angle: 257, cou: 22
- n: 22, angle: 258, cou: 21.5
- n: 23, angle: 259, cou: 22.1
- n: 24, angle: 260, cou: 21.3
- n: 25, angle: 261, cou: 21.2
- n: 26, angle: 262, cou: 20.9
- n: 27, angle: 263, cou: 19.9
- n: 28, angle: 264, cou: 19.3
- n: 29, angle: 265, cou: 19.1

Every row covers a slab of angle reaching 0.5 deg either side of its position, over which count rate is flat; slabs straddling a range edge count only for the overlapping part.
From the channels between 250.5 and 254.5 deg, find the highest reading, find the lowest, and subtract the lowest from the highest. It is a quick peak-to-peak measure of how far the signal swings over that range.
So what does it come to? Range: 1.9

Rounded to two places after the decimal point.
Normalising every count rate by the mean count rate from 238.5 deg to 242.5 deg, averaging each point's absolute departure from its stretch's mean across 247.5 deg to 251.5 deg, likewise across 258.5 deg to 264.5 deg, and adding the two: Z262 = 0.09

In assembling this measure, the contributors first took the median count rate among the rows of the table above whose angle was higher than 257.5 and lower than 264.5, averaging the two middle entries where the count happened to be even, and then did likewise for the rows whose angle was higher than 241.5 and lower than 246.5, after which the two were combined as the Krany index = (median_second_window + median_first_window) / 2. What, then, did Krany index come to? 17.8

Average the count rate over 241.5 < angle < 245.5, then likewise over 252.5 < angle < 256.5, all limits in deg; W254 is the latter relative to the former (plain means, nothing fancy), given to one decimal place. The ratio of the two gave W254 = 1.5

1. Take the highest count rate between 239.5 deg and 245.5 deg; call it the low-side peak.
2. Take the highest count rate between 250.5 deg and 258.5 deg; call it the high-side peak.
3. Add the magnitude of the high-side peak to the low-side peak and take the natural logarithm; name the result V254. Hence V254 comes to 3.61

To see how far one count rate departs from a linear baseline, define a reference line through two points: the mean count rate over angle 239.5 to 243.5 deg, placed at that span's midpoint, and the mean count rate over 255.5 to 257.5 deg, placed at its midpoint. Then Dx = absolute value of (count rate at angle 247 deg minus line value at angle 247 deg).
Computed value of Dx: 0.1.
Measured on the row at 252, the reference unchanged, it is 0.9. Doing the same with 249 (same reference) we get 0.5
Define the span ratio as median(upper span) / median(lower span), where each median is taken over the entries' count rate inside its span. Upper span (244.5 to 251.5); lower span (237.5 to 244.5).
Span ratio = 1.26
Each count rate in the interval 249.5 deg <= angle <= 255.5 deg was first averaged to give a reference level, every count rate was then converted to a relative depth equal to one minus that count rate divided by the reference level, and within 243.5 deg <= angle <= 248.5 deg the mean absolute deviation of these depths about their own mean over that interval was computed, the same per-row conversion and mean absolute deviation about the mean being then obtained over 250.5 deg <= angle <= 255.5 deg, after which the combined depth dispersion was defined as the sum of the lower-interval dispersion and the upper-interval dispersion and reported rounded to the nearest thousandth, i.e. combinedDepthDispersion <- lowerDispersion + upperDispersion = 0.092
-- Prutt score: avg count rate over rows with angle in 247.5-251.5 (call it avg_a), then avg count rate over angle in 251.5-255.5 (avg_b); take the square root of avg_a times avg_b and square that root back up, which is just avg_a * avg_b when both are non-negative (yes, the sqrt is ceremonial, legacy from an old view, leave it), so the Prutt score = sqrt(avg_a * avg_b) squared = 401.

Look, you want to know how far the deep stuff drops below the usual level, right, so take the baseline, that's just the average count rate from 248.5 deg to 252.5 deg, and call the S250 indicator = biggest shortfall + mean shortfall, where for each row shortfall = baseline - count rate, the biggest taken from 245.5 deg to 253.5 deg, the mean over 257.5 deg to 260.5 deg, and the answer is 1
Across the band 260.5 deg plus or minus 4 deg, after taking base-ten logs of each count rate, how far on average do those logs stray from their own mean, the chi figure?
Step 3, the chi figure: 0.016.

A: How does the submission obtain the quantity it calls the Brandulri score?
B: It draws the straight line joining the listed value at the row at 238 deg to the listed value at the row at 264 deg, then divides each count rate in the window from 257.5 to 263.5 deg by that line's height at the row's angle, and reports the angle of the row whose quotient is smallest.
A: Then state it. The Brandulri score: 263 deg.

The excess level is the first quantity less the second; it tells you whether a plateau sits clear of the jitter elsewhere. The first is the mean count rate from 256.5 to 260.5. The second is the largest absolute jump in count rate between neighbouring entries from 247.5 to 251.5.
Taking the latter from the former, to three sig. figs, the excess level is 21.1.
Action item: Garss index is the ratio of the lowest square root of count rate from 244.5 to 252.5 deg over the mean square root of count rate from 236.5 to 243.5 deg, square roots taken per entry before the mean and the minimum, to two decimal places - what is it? 1.01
